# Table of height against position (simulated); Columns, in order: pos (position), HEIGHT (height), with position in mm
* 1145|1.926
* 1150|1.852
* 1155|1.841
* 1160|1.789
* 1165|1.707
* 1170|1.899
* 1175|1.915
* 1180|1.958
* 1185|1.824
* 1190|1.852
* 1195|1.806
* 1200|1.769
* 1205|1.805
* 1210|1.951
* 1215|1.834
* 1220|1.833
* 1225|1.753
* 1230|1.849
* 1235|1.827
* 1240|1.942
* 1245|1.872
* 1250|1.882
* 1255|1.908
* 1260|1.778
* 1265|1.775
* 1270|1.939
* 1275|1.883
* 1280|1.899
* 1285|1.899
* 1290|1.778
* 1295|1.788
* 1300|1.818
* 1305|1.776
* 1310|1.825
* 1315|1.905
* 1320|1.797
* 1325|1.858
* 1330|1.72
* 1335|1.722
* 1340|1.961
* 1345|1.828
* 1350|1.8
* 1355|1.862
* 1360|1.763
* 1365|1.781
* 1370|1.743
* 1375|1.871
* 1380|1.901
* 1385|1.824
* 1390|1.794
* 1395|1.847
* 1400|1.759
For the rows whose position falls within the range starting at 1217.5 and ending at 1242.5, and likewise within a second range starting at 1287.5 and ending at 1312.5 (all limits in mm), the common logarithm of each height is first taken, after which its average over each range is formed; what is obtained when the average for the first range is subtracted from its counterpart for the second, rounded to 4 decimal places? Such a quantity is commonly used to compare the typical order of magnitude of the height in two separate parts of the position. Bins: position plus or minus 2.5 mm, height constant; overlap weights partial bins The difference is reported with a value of -0.0103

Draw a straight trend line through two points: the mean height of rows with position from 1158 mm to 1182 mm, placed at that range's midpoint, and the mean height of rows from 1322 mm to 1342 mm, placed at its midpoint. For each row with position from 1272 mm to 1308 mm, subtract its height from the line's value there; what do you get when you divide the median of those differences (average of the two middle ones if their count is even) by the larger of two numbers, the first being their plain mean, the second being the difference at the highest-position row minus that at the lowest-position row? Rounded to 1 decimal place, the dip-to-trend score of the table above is 0.0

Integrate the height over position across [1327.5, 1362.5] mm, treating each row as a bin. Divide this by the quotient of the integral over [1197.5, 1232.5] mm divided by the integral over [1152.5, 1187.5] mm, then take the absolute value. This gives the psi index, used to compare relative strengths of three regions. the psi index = 64.0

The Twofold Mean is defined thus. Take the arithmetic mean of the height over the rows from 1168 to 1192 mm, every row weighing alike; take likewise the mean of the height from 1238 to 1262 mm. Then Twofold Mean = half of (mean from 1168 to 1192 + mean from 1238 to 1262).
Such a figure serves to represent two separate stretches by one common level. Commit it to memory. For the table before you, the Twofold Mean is 1.88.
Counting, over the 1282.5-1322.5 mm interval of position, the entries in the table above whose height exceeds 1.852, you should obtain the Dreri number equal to 2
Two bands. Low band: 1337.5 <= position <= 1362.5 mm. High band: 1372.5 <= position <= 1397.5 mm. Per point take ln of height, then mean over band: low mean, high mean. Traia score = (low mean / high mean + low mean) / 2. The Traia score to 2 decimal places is 0.80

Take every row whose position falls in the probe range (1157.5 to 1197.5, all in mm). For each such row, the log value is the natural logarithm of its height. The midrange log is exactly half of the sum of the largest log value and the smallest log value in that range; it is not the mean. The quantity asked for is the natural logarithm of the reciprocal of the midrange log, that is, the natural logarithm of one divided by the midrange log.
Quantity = 0.505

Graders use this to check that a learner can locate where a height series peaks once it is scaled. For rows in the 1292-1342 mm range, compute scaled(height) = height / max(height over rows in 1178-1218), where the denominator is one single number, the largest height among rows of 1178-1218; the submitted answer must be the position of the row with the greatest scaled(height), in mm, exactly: 1340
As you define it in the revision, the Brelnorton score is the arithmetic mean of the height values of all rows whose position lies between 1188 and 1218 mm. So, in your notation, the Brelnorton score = 1.84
